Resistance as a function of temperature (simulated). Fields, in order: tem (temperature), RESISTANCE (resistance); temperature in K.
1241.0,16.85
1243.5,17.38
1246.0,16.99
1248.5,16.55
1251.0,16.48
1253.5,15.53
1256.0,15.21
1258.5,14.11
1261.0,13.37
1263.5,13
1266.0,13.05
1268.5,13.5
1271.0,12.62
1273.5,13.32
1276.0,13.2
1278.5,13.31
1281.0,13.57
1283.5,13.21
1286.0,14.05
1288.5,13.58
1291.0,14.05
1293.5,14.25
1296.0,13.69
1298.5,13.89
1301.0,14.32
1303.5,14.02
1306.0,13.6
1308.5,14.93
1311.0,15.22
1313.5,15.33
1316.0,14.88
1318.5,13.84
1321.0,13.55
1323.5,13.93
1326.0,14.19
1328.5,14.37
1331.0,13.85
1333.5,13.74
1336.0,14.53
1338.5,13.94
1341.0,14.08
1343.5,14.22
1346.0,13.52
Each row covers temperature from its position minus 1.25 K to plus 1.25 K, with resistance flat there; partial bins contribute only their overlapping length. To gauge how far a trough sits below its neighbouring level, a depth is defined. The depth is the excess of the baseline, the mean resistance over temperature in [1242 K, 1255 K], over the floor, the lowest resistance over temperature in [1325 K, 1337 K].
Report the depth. 2.8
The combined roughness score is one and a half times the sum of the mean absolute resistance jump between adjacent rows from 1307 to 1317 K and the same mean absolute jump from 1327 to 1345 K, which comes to 1.00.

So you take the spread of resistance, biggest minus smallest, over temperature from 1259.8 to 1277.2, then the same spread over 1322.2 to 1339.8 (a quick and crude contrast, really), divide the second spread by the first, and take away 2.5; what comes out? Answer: -1.60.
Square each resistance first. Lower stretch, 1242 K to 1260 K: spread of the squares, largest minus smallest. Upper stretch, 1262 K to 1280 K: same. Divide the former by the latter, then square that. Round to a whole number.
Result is 20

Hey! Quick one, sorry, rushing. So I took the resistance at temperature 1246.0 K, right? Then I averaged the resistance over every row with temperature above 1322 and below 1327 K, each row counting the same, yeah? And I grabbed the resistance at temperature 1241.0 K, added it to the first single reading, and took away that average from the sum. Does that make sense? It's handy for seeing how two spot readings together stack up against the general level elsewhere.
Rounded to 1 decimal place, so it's 19.8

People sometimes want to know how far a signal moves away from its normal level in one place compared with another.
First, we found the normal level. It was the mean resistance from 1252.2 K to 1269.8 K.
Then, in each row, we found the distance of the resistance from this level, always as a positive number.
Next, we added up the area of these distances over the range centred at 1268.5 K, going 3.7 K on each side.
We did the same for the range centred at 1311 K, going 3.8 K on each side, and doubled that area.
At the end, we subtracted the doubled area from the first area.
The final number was -11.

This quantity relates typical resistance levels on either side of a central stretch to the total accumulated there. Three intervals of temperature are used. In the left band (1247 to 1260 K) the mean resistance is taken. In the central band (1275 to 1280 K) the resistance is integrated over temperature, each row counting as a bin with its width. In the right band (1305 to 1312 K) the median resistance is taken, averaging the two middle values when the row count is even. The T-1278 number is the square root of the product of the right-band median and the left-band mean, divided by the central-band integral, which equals 0.23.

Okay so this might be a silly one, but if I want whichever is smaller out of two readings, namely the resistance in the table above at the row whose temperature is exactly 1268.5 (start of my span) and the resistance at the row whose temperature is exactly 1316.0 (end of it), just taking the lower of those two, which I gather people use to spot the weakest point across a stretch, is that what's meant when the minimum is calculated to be 13.5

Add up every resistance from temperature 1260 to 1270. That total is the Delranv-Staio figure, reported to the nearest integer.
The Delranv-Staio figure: 53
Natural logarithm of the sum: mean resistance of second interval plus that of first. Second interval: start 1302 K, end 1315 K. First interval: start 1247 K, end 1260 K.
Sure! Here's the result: 3.41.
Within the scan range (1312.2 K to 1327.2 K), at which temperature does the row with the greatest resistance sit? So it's 1313.5 K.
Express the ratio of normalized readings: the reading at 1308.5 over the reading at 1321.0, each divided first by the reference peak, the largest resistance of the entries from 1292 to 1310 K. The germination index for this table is 1.10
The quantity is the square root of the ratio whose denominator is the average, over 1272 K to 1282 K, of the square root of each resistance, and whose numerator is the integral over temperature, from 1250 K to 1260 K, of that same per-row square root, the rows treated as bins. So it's 3.27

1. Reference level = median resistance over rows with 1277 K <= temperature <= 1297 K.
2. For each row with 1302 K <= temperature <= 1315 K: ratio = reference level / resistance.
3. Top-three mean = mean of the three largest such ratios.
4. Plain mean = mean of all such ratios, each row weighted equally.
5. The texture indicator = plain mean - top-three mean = -0.028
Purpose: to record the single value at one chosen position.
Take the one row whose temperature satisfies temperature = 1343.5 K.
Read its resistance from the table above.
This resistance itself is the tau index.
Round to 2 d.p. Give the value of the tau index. 14.22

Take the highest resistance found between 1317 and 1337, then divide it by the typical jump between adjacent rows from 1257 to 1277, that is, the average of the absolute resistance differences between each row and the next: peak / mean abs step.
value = 31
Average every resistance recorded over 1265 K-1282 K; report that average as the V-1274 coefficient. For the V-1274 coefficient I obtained 13.22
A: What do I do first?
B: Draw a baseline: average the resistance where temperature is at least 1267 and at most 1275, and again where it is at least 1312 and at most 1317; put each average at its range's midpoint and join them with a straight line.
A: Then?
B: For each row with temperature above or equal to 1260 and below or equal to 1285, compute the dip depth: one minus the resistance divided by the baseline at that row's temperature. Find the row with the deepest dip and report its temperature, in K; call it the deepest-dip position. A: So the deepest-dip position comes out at 1271.0 K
